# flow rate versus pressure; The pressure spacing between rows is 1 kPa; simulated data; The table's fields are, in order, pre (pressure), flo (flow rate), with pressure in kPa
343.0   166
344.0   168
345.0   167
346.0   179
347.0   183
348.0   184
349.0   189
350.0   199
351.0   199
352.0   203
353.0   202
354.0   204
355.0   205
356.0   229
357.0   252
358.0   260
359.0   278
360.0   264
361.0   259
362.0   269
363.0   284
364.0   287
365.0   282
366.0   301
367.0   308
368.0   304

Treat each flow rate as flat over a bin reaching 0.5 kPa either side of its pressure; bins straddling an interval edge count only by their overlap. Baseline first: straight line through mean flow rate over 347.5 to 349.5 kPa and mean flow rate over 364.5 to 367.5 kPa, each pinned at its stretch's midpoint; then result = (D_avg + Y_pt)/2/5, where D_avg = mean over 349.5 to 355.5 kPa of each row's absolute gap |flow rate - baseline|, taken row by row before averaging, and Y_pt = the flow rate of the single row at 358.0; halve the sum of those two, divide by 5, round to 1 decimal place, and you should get 27.1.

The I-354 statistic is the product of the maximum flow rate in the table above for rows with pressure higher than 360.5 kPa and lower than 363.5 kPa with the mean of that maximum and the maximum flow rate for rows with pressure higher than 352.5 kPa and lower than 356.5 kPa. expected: 72846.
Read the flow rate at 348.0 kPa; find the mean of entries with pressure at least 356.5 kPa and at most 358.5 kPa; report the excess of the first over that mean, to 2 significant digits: -72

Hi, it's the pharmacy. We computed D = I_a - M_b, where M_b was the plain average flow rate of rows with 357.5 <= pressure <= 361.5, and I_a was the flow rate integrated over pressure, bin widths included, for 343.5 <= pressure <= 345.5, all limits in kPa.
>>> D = 70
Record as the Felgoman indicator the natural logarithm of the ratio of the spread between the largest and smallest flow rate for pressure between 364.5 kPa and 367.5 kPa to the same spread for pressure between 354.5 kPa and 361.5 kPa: -1.0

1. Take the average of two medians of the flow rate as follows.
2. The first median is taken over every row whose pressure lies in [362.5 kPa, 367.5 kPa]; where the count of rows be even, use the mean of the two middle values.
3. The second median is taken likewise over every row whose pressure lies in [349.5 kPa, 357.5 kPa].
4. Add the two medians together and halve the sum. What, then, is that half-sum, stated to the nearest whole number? 245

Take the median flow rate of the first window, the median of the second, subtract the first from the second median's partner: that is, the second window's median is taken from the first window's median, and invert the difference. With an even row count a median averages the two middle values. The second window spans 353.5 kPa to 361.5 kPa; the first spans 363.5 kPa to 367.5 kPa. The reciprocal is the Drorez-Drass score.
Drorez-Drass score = 0.026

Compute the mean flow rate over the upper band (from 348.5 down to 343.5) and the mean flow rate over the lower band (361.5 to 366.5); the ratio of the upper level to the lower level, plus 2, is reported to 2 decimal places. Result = 2.62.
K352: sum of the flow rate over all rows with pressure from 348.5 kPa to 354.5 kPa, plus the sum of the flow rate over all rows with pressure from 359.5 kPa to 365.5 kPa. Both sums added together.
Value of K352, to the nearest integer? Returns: 2841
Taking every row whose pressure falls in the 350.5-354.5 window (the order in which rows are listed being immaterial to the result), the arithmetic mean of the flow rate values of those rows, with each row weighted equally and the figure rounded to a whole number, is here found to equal 202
